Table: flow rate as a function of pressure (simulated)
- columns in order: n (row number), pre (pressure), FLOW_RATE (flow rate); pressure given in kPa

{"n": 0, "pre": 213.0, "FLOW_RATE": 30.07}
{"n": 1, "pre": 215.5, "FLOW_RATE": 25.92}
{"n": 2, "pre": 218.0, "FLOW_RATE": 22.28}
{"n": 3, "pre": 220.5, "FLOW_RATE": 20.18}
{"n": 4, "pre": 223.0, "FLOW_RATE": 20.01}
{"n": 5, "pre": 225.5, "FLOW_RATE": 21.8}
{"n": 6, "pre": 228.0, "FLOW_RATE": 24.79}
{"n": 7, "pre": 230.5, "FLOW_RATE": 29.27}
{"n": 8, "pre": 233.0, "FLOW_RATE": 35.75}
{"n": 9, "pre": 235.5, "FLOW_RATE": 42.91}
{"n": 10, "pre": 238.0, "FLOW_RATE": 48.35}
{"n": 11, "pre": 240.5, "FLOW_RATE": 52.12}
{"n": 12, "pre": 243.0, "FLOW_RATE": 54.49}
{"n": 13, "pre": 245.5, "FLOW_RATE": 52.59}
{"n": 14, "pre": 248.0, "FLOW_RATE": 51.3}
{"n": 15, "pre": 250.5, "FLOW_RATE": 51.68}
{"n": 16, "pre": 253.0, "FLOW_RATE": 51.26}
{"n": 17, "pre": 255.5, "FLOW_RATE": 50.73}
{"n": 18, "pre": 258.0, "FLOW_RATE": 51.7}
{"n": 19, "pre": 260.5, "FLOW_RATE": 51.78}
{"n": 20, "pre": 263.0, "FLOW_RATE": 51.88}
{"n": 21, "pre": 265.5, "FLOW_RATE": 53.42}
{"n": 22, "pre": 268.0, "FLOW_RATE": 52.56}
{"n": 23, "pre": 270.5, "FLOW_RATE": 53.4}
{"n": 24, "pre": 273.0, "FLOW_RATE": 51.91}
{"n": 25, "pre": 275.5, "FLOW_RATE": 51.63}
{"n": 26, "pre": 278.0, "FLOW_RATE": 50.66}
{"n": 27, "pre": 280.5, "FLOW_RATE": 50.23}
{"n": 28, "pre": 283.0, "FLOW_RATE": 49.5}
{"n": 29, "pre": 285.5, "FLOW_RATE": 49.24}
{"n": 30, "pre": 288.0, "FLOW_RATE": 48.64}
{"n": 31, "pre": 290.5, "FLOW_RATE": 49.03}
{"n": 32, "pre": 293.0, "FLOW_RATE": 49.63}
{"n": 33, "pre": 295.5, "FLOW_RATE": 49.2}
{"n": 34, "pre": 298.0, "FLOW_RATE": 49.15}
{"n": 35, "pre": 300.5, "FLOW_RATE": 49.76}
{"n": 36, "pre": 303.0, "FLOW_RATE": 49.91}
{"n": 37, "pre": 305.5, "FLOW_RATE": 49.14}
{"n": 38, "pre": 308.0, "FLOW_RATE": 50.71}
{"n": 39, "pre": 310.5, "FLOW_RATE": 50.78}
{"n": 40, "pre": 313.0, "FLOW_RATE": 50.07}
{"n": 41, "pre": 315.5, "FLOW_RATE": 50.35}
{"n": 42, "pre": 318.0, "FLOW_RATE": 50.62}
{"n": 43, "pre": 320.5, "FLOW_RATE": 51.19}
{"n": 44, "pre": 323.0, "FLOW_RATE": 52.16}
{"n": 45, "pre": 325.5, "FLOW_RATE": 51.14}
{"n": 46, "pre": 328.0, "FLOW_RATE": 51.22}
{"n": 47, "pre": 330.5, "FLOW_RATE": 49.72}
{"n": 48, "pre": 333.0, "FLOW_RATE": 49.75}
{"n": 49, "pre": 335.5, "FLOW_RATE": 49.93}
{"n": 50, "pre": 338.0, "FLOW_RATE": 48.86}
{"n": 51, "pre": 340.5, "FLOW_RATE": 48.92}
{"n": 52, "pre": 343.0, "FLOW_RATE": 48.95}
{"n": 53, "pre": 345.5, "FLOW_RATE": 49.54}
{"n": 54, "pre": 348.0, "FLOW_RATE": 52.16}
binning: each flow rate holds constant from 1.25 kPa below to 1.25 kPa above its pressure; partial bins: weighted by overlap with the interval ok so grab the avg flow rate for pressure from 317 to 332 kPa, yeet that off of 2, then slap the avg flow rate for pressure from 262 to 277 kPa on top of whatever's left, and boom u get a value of 3.5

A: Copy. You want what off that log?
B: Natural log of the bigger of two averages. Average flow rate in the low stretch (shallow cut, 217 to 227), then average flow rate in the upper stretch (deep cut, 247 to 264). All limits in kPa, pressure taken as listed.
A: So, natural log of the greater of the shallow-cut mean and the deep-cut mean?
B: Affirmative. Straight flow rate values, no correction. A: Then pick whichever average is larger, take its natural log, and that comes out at 3.94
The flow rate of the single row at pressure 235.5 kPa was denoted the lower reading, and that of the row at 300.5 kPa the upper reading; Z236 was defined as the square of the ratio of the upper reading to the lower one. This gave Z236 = 1.3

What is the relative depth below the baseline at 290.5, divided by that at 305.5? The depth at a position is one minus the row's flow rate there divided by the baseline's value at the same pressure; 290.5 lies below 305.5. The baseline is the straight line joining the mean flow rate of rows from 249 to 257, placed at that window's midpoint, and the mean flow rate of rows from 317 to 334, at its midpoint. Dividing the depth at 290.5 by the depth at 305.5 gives 1.1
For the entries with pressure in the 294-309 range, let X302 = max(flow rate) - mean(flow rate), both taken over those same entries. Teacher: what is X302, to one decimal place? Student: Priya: 1.1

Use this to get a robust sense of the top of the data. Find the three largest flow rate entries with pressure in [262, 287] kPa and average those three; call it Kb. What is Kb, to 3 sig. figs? 53.1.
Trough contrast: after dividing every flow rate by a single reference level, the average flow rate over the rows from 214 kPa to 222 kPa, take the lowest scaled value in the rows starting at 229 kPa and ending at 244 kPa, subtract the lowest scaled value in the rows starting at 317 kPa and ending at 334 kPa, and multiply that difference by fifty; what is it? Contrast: -45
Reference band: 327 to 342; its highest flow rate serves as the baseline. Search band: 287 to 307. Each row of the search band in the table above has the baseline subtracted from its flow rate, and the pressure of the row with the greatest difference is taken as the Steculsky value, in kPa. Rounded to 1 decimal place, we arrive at 303.0 kPa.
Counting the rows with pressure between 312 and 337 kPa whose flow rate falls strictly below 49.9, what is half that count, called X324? 1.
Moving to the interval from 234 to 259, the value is 1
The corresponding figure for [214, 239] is 5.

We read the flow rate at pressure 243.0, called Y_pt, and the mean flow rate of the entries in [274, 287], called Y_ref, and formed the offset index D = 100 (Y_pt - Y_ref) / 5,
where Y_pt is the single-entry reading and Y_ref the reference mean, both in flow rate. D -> 85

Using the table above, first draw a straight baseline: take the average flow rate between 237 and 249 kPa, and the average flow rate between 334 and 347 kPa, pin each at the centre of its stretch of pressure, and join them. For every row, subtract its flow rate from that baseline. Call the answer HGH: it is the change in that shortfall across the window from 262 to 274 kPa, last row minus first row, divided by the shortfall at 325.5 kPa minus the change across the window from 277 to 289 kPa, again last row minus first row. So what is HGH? 0.1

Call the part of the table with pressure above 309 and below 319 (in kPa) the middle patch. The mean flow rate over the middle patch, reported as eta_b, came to 50.5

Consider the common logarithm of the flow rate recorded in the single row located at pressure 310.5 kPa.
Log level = 1.706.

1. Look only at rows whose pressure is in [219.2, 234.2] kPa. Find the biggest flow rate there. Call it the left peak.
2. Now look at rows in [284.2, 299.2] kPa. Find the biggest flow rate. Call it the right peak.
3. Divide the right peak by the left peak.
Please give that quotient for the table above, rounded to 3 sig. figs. 1.39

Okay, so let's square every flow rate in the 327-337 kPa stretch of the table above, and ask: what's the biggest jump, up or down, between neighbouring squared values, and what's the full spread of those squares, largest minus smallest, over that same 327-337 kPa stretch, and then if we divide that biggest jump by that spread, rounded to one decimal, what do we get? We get 1.0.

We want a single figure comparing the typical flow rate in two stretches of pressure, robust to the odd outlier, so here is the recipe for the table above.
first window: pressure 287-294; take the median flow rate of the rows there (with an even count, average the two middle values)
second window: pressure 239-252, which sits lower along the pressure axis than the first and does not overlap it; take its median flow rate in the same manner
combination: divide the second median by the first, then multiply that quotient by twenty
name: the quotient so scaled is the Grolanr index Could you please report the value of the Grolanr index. 21.3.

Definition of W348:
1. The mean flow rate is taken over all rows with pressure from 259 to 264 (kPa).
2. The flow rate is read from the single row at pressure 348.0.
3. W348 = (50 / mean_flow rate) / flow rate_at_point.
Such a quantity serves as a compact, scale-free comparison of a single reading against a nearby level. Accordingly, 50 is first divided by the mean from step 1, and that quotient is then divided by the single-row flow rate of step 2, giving 0.018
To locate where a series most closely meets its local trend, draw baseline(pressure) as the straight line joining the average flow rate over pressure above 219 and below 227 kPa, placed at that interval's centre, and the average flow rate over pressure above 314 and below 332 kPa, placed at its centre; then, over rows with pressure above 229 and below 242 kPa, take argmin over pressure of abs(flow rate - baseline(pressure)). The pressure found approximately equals 230.5 kPa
